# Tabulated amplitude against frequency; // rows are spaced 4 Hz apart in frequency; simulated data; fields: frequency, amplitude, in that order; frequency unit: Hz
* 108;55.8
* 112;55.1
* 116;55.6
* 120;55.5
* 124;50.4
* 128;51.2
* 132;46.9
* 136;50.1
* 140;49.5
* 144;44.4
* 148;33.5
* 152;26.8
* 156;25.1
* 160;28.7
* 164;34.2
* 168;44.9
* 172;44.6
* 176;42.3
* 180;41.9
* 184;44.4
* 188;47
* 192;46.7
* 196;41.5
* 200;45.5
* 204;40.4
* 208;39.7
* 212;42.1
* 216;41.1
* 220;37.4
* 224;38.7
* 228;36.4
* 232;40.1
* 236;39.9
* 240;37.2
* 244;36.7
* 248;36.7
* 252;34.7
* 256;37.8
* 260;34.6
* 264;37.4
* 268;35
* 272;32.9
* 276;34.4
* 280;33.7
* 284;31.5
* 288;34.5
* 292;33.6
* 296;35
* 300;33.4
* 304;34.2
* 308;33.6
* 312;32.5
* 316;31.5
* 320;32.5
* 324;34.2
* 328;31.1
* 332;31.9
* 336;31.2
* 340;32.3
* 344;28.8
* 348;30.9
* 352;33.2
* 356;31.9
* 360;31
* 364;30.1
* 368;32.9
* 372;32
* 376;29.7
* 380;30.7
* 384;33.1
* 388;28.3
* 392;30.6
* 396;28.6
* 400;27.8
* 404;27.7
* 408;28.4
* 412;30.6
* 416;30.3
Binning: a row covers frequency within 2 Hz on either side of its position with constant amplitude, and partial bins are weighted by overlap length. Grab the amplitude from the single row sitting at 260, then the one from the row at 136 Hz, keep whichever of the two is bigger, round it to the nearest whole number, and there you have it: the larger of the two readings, 50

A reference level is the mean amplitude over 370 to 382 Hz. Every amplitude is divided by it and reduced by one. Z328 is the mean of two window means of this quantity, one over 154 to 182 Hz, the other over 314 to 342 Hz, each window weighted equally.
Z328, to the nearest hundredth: 0.13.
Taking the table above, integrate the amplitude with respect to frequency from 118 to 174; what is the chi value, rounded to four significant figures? 2343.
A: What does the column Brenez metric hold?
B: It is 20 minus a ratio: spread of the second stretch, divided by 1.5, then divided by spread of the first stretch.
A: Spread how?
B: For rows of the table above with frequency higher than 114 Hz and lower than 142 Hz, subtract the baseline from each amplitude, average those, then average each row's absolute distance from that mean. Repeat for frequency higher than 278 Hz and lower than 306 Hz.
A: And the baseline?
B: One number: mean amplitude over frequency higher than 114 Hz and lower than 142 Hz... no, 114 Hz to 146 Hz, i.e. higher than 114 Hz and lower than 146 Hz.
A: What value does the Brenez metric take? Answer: 19.8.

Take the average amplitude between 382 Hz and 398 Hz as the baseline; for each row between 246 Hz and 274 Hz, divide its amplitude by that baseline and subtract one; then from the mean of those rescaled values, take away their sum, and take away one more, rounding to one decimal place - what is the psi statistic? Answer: -2.1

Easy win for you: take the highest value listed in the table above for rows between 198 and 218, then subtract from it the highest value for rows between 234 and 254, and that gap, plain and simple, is 5.6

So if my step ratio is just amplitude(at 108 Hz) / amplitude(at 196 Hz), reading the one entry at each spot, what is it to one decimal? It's 1.3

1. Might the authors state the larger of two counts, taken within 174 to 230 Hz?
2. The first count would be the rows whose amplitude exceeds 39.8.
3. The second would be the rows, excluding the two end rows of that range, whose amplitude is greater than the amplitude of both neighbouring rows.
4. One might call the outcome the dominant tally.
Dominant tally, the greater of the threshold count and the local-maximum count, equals 10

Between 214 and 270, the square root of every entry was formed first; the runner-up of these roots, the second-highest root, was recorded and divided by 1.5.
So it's 4.2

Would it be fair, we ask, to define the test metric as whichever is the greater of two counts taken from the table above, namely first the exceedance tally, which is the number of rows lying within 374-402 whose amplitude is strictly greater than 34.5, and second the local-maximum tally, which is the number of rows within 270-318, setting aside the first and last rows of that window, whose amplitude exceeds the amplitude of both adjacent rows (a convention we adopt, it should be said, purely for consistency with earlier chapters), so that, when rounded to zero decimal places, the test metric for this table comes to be 4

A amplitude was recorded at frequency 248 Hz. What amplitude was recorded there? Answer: 36.7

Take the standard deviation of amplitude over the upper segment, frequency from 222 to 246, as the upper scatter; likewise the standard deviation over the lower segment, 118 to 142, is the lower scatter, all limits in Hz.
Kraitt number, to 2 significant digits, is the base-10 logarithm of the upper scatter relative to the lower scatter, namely -0.24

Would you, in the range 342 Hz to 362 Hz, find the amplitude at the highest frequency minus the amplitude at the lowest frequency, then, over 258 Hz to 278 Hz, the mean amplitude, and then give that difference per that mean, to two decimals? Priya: 0.06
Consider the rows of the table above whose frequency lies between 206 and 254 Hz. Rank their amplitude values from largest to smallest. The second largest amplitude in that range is 41.1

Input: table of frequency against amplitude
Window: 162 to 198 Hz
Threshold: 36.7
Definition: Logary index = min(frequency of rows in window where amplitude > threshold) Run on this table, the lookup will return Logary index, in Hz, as 168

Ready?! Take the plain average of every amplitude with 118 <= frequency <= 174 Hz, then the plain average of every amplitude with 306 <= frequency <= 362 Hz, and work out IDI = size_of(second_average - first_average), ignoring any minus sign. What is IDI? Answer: 10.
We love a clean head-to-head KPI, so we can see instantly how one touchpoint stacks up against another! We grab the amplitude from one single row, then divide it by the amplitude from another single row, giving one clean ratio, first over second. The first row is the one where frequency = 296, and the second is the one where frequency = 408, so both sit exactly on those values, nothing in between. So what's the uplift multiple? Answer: 1.23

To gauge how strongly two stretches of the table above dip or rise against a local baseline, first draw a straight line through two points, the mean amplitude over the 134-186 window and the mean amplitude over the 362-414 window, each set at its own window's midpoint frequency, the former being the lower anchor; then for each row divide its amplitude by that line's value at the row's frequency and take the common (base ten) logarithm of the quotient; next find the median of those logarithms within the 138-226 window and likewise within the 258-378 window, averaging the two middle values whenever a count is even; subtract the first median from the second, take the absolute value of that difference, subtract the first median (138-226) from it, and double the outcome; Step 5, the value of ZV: 0.0064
